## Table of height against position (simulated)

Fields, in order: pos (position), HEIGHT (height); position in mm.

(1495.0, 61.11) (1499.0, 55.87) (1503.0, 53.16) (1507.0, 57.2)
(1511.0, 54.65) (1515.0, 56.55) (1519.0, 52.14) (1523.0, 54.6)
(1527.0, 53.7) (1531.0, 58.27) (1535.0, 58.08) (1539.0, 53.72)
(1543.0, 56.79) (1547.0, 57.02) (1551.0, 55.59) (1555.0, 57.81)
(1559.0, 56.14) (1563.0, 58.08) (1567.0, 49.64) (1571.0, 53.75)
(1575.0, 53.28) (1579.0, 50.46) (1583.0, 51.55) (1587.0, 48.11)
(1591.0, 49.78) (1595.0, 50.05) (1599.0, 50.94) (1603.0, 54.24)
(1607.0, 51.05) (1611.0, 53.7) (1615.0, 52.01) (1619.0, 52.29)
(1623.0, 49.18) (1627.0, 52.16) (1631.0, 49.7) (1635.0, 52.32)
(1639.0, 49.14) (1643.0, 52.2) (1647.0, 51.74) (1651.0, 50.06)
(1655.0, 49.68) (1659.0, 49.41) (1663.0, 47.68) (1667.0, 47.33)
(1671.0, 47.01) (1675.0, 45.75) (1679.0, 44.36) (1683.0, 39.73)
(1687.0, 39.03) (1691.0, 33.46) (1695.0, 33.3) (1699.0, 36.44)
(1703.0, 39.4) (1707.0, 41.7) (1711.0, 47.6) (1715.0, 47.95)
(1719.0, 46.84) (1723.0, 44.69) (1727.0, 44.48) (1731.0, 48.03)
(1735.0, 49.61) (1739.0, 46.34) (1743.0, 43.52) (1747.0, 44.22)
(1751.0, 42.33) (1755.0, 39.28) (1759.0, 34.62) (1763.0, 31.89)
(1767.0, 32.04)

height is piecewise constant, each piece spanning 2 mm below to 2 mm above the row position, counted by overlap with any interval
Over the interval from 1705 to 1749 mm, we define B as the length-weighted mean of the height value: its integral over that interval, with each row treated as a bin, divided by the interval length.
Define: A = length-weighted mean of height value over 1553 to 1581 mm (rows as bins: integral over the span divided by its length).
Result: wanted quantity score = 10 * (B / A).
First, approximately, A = 54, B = 46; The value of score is 8.5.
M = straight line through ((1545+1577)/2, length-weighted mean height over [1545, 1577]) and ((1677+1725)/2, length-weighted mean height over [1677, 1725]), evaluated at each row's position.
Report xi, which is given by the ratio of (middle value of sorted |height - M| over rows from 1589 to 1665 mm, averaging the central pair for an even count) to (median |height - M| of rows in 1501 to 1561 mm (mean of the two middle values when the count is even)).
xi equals 0.9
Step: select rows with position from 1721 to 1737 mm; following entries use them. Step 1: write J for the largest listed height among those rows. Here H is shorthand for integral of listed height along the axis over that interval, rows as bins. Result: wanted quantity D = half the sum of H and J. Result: 398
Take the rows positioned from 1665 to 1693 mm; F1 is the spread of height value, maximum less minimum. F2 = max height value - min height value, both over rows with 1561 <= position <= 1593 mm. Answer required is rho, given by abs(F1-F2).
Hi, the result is 3.9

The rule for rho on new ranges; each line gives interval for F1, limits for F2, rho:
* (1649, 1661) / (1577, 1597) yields 2.8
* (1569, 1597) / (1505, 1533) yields 0.5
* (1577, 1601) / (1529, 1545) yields 1.1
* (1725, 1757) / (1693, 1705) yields 4.2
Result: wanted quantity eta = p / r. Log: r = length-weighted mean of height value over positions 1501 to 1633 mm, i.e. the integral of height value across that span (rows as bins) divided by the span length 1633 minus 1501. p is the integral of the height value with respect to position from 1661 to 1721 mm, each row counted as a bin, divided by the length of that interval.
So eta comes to 0.79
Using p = 42.5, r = 53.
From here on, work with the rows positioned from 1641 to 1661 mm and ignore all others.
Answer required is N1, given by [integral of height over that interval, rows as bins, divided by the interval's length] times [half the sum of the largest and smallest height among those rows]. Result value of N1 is 2572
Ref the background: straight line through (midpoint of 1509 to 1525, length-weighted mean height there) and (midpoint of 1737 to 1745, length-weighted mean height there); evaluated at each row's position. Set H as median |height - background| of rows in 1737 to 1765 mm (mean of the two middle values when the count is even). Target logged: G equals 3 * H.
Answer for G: 7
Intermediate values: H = 2.2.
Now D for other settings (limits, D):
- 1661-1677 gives 399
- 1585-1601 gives 423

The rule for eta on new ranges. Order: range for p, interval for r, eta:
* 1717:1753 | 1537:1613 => 0.86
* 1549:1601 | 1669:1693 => 1.27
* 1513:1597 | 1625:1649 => 1.06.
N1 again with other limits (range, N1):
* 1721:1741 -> 2194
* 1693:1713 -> 1605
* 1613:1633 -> 2591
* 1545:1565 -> 3236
